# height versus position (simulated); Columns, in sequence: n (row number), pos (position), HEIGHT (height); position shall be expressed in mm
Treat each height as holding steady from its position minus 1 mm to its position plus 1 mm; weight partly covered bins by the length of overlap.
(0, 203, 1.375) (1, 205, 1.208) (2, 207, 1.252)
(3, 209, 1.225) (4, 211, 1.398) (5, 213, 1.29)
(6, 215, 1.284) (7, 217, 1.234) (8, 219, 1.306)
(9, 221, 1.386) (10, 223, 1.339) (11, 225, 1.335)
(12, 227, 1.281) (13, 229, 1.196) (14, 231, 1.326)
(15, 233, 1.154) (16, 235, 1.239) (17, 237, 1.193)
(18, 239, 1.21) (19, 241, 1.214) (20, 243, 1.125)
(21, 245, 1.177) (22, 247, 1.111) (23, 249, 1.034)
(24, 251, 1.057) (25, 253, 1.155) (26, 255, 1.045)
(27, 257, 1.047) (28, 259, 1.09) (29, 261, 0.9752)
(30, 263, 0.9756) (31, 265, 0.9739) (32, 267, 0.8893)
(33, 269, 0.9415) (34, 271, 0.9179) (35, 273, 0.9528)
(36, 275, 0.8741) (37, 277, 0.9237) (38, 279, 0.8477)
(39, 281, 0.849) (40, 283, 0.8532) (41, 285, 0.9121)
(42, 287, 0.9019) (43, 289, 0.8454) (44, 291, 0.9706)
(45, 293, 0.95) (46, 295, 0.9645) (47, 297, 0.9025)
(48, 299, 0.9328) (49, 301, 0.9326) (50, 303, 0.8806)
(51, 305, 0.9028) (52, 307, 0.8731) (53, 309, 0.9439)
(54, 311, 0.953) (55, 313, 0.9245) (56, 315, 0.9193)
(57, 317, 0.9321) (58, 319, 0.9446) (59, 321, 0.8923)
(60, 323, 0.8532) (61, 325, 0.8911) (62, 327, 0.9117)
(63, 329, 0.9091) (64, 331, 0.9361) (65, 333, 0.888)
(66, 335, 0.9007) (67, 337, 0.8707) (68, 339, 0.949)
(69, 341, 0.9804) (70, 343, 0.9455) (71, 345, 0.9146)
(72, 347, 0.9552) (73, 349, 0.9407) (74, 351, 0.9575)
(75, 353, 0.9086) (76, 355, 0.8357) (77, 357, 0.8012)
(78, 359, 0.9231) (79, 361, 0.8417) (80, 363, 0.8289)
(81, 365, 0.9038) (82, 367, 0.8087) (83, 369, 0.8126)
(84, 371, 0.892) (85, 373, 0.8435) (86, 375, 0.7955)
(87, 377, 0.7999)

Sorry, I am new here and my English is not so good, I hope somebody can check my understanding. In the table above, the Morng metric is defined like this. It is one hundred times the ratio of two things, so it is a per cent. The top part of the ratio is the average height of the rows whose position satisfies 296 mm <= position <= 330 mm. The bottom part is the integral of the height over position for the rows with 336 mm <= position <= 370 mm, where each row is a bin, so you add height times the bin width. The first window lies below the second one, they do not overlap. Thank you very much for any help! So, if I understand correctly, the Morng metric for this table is 3.0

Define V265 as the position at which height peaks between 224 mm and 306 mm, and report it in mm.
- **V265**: 225 mm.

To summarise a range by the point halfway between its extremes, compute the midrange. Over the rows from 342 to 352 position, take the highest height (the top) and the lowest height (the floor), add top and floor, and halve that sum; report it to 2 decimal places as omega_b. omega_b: 0.94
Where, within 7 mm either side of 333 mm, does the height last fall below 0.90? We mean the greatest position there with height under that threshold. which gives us 337 mm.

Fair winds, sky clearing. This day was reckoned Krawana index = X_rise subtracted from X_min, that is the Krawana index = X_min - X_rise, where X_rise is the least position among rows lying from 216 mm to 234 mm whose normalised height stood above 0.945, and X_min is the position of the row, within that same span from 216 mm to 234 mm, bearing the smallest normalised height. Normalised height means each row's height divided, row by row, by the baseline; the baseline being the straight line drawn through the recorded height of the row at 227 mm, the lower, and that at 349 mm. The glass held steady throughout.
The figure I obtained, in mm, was 14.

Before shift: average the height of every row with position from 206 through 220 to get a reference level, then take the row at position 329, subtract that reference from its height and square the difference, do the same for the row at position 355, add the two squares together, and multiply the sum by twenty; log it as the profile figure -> 7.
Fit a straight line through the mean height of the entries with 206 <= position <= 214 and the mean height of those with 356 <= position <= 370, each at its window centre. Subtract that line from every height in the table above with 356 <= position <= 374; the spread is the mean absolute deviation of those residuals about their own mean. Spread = 0.041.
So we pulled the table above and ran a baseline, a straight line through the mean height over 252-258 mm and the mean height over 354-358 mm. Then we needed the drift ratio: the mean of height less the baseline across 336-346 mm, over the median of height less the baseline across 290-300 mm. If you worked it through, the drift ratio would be -2.3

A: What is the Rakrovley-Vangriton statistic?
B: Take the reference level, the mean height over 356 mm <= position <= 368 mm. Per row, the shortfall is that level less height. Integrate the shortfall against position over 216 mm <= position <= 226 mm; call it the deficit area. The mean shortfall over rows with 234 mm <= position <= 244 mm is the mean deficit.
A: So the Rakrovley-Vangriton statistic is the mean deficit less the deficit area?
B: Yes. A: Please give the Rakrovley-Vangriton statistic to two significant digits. 4.3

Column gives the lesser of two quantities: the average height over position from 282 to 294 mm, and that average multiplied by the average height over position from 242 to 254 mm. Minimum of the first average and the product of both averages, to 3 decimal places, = 0.906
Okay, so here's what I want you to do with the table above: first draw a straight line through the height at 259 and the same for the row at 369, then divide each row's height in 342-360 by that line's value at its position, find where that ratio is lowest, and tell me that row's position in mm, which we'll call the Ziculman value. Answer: 357 mm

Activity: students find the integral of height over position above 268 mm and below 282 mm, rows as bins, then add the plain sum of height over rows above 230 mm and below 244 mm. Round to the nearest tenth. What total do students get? 21.1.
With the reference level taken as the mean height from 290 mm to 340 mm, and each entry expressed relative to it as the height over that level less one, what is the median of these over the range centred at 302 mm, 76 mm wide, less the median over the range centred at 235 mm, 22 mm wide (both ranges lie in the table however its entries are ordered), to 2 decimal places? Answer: -0.33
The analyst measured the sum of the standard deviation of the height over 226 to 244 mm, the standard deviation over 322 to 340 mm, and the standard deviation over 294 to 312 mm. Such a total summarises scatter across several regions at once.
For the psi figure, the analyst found 0.12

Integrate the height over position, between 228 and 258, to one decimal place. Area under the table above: 34.6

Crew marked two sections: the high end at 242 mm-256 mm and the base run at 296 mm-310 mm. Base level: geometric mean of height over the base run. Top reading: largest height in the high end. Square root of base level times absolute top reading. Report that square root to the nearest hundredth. 1.03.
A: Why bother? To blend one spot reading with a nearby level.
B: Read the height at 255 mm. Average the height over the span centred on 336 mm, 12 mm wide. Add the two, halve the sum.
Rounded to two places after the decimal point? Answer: 0.98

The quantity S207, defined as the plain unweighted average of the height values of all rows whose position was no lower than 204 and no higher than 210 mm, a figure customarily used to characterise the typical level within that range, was 1.2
